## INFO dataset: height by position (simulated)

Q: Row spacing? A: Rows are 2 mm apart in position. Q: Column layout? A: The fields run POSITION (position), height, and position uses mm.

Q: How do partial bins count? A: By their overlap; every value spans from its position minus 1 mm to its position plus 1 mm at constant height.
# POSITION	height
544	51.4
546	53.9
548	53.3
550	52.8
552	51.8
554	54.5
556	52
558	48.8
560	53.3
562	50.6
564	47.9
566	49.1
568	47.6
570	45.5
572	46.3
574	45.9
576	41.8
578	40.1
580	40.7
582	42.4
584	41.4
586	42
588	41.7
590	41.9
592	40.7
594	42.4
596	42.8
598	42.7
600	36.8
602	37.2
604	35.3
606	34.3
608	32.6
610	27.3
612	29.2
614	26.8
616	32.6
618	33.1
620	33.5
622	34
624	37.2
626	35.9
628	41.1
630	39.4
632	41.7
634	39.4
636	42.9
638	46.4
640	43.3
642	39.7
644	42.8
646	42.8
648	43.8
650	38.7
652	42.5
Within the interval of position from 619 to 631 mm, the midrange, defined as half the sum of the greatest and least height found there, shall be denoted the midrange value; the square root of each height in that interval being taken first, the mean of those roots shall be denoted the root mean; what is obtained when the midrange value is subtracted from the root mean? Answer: -31.2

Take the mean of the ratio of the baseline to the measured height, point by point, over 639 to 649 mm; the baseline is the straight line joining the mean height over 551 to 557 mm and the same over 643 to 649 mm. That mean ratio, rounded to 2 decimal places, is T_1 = 1.02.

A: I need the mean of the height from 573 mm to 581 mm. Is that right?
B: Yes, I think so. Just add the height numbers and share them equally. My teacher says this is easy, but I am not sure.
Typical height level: 42.1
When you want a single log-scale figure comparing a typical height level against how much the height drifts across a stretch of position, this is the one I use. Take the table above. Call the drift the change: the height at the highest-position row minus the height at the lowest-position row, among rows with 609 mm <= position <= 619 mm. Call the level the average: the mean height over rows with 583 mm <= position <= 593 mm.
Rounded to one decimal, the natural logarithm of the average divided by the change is 2.0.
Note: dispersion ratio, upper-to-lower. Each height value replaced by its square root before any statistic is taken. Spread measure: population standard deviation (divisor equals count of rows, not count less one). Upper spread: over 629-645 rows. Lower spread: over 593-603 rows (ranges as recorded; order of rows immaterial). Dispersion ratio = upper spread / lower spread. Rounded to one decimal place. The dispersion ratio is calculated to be 0.8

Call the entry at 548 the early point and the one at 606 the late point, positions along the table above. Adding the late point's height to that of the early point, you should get 88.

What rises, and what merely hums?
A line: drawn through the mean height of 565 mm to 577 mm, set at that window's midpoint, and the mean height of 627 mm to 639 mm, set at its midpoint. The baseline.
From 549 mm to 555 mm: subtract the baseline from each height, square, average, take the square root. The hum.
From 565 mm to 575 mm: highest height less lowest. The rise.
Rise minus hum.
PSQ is -2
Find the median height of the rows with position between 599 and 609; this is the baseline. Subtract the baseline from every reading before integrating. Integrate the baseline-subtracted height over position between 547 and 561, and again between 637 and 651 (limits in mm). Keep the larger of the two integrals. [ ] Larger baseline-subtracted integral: 239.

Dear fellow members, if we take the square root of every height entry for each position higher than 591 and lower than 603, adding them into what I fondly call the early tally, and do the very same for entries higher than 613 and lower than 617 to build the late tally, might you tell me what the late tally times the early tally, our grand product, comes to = 415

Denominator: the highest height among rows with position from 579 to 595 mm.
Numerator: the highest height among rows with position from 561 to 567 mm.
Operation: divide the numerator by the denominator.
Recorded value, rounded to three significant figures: 1.19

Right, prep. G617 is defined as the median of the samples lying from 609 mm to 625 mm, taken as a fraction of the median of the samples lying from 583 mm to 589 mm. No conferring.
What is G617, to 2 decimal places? 0.79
